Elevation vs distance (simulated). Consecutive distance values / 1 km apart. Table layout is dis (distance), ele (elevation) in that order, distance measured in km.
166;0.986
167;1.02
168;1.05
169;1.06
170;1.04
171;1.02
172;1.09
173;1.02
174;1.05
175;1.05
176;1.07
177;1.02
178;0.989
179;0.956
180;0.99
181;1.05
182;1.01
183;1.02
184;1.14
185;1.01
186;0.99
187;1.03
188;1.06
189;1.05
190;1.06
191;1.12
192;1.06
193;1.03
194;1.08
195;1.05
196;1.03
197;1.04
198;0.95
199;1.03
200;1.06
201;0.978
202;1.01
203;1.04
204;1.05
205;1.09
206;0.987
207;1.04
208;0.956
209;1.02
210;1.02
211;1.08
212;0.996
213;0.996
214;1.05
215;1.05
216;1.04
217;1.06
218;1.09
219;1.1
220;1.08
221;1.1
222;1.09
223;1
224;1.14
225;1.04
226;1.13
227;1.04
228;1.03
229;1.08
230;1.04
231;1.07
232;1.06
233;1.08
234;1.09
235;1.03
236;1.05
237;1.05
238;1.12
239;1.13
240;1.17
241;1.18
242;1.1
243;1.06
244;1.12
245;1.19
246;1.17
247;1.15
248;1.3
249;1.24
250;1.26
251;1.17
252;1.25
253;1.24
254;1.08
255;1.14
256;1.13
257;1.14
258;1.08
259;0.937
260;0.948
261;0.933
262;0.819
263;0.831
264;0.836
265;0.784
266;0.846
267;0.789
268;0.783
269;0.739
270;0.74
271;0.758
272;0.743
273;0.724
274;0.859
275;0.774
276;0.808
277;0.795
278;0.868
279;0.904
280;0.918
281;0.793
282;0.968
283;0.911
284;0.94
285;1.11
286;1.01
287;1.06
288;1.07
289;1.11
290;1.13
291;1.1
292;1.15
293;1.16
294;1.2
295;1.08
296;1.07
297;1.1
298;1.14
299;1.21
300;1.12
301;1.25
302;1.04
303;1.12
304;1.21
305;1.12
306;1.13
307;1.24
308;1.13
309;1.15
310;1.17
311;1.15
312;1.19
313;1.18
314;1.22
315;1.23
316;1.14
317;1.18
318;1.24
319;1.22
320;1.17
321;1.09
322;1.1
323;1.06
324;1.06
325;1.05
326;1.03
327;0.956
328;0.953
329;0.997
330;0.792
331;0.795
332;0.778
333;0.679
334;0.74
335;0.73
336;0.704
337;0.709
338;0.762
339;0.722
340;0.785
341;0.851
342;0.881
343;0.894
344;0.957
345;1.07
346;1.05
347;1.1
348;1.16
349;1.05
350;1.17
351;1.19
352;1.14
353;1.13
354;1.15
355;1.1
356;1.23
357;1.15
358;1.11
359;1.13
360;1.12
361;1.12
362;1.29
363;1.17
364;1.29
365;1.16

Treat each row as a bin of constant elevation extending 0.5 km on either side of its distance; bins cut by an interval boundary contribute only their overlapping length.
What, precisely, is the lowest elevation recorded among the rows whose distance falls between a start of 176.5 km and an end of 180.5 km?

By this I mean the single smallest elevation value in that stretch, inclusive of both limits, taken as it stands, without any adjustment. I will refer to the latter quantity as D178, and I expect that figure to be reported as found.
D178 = 0.956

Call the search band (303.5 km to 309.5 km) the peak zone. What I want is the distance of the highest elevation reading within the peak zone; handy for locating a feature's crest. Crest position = 307 km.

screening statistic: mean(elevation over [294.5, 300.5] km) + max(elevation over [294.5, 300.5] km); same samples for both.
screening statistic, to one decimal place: 2.3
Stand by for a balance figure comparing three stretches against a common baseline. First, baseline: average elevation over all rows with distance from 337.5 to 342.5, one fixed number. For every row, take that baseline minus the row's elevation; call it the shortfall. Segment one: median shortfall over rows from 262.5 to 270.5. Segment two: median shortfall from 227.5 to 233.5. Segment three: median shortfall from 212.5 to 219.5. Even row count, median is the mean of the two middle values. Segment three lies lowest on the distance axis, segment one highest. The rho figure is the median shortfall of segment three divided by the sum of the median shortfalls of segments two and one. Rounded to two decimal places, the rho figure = 0.99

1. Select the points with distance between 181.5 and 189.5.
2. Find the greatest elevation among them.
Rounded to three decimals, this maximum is 1.140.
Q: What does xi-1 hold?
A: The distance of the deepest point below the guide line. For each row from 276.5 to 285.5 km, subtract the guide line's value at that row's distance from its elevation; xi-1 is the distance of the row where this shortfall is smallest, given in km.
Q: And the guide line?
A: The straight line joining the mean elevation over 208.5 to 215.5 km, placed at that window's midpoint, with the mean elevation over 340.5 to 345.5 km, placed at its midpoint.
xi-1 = 277 km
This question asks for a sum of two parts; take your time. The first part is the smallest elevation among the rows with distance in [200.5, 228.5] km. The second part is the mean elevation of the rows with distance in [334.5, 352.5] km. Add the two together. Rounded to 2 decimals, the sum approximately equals 1.90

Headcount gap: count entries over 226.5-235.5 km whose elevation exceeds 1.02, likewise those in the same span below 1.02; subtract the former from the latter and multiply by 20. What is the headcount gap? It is -180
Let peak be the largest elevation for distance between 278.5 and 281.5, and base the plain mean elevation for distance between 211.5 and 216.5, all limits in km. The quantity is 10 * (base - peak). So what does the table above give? 1.1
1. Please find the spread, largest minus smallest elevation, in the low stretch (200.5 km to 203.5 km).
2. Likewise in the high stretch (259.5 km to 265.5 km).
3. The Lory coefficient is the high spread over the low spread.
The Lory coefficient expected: 2.6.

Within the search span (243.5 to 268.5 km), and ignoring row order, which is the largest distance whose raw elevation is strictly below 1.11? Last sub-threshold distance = 268 km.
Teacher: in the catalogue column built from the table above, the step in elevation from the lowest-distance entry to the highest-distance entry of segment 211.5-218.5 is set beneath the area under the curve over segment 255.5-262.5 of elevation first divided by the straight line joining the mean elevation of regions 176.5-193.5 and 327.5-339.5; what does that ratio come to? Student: 82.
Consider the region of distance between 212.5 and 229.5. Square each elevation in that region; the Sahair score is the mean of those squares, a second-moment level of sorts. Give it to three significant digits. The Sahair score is 1.14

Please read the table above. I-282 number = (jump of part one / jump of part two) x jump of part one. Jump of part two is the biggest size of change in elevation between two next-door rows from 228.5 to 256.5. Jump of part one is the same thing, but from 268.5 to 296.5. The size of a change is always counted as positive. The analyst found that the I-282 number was 0.19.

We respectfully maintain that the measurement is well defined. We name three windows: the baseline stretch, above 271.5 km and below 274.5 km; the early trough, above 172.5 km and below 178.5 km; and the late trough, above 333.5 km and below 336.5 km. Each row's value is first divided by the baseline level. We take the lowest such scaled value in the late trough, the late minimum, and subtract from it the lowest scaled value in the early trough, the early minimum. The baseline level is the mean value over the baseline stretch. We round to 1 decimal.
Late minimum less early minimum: -0.4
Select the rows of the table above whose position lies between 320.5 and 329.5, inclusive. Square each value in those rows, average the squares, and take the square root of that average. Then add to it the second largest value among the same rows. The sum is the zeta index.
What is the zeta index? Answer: 2.12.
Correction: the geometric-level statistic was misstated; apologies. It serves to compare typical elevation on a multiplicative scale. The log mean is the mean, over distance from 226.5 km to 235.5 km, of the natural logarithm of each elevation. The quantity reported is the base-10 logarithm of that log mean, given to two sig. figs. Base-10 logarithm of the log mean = -1.3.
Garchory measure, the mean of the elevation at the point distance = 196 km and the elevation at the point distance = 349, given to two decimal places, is 1.04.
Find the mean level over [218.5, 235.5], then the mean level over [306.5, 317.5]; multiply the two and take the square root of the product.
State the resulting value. 1.12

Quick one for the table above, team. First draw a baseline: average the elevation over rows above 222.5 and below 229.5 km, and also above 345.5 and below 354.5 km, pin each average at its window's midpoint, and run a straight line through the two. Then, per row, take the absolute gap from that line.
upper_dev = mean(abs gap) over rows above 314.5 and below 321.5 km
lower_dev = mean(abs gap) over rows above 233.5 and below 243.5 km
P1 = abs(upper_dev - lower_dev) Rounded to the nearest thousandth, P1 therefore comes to 0.032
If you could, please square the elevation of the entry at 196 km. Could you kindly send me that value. 1.06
